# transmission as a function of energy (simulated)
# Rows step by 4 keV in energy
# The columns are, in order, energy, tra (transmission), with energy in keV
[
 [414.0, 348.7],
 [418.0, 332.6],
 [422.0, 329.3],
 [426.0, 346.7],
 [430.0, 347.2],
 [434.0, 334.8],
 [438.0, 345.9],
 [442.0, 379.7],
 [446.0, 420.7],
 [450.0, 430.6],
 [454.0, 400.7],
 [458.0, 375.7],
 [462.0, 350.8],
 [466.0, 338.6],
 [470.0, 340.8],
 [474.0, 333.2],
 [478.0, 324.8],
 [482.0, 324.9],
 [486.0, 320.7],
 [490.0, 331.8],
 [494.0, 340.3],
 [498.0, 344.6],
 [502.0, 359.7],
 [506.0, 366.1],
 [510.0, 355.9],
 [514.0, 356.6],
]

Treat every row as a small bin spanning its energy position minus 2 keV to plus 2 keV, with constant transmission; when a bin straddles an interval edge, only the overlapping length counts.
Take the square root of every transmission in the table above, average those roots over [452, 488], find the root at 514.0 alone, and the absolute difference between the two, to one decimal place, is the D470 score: 0.3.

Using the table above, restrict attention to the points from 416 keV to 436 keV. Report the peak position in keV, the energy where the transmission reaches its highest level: 430.0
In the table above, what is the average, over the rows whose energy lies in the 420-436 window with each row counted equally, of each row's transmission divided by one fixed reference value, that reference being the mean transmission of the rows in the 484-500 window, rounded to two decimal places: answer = 1.02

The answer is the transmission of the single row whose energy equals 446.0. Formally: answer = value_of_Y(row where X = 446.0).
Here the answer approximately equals 420.7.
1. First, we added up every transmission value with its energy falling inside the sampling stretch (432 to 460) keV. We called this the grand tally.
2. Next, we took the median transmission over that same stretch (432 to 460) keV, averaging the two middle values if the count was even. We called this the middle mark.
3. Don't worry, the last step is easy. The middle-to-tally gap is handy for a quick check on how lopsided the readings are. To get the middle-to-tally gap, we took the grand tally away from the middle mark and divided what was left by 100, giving -23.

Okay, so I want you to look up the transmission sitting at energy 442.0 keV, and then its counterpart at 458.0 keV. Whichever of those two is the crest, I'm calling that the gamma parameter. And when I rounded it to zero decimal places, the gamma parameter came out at 380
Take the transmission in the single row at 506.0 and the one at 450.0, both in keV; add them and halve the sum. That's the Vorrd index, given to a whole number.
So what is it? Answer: 398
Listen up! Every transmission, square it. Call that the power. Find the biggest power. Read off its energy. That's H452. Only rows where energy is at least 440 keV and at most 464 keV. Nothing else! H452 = 450.0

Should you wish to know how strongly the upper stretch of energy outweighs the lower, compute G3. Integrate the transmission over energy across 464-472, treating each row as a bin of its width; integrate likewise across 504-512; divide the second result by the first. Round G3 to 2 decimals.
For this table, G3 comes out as 1.06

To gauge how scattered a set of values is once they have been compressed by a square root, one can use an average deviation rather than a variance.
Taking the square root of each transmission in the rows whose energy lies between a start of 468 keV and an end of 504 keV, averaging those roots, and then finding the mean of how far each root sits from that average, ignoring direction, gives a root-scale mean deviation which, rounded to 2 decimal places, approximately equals 0.26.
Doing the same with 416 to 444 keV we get 0.30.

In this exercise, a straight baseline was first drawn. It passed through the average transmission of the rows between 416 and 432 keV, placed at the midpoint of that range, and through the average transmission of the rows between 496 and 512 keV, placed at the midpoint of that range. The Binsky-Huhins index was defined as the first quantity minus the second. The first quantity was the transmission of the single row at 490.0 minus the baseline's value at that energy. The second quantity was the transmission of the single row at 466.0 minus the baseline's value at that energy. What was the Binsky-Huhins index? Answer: -12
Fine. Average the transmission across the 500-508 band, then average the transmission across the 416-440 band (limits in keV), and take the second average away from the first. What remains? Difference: 23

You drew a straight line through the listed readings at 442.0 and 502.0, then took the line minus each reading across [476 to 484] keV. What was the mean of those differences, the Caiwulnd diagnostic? 42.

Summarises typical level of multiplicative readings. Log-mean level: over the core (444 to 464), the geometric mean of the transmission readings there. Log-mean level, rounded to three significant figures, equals 395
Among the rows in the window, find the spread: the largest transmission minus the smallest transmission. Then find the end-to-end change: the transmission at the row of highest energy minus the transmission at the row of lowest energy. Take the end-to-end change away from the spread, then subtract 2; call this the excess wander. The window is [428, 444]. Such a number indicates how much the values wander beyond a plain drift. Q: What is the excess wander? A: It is 10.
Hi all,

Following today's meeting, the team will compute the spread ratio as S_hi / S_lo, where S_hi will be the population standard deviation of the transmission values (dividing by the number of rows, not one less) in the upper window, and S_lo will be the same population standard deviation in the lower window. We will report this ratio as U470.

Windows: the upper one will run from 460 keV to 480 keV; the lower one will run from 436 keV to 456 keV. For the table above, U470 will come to 0.3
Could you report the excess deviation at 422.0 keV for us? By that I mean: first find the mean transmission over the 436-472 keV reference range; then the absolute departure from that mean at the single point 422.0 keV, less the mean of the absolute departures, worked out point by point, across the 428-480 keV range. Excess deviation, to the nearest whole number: 14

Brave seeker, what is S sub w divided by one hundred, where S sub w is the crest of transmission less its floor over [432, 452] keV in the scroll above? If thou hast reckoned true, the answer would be 0.96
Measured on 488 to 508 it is 0.34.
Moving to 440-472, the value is 0.92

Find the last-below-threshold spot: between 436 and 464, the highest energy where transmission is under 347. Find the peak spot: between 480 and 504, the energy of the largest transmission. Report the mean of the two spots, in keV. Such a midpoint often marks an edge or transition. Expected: 470 keV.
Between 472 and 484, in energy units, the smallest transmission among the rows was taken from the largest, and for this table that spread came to 8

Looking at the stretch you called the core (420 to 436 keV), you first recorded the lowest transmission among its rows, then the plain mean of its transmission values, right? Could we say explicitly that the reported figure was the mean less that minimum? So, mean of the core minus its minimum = 10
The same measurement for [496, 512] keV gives 12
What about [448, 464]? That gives 39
